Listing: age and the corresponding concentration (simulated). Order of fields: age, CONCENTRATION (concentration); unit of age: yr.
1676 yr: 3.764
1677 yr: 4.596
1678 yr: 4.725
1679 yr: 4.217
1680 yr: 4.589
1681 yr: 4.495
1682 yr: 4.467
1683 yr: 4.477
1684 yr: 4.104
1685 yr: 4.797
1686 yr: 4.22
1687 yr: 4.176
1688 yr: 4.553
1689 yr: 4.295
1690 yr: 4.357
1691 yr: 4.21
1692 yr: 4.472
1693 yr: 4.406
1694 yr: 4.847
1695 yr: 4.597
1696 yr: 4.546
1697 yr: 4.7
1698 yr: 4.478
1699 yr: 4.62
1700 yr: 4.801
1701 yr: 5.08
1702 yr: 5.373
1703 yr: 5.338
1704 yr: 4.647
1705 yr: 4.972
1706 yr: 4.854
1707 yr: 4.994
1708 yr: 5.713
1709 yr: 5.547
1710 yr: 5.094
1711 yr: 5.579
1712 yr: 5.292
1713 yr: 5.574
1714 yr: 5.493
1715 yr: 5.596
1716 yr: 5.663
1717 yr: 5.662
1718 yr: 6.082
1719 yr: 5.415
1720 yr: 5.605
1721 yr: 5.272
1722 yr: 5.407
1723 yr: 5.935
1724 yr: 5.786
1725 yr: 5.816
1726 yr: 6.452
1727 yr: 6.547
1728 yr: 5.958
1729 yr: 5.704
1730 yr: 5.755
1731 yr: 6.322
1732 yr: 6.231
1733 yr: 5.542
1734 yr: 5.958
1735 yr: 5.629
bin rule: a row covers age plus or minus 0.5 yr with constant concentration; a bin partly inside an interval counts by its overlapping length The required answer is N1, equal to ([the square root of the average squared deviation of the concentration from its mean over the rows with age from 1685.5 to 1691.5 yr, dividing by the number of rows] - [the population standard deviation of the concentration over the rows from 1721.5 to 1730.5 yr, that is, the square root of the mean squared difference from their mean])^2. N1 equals 0.045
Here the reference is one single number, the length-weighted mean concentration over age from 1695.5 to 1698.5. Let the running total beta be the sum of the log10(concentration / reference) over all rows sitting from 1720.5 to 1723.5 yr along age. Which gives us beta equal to 0.25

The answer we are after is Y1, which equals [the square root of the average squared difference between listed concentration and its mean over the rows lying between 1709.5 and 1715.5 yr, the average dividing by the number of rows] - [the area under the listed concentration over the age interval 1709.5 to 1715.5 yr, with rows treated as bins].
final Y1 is -32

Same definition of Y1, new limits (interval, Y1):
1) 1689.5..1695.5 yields -27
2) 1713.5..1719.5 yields -34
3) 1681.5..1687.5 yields -26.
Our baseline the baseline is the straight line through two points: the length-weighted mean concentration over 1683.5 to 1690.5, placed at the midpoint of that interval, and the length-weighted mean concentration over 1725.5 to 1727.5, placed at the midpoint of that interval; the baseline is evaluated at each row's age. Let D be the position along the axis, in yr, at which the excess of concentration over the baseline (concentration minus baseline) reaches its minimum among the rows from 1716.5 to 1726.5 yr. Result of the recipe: 1721 yr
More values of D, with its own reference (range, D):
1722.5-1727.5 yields 1725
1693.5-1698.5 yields 1698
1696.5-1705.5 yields 1704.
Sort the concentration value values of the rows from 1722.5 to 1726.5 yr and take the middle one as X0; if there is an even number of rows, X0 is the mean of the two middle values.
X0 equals 5.9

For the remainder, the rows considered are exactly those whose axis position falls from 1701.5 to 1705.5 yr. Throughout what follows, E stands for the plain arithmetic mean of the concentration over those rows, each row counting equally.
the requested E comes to 5.1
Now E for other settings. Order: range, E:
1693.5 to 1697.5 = 4.7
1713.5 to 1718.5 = 5.7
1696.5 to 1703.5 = 4.9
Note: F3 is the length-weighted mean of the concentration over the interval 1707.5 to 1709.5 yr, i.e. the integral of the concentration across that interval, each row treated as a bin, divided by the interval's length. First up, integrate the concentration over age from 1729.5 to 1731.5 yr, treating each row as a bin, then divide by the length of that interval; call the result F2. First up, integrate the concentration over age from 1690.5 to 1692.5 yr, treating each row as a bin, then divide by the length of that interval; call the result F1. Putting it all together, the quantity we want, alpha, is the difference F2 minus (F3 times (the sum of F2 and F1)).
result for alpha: -52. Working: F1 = 4.3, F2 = 6.04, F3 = 5.6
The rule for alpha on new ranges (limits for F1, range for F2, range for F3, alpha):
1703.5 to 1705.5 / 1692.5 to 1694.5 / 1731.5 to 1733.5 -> -51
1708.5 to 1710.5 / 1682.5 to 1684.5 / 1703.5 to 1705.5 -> -42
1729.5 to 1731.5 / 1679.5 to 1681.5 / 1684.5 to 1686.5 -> -43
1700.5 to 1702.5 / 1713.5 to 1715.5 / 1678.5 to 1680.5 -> -42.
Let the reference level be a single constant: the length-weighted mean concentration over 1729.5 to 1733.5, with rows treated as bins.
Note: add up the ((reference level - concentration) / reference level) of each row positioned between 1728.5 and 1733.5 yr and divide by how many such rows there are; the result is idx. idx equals 0.01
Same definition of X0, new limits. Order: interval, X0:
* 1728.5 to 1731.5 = 5.8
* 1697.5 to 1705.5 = 4.9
